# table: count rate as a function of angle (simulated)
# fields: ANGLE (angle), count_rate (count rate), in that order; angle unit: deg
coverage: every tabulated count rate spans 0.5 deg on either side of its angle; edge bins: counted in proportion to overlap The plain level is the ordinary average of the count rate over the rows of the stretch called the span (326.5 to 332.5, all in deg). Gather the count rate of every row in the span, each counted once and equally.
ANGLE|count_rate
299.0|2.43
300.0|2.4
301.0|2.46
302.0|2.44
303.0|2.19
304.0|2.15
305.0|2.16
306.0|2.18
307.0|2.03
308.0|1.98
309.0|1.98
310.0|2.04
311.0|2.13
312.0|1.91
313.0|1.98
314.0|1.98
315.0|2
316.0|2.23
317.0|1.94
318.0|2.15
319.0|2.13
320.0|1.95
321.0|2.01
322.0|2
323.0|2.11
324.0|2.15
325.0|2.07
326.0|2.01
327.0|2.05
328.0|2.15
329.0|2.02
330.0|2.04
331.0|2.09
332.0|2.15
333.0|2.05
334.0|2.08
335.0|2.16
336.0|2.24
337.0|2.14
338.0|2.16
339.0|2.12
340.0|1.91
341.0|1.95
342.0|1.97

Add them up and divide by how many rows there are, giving 2.08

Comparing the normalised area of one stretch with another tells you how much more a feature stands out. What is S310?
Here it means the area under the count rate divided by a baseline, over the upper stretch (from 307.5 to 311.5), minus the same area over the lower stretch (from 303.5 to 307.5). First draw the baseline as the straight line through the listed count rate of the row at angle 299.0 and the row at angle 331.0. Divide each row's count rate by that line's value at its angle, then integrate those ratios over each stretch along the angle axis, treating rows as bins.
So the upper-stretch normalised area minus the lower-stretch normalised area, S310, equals -0.10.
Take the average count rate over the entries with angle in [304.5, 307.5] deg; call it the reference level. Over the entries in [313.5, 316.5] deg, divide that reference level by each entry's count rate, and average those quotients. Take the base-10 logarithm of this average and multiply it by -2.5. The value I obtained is -0.03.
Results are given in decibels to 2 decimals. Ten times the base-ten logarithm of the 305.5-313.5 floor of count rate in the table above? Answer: 2.81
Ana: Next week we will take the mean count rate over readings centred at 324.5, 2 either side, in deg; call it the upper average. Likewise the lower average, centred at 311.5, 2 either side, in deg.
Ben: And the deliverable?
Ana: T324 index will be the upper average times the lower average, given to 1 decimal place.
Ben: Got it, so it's 4.2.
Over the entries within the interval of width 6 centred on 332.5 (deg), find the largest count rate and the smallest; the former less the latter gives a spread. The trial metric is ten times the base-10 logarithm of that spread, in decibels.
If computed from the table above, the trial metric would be -9.2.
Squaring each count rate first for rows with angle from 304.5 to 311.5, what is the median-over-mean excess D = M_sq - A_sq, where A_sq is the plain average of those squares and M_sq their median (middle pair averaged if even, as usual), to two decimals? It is -0.14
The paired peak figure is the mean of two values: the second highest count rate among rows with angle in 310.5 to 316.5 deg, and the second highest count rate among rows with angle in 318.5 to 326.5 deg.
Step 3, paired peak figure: 2.13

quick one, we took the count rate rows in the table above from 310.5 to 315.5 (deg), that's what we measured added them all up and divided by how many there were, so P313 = 2.00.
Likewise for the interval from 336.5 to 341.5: 2.06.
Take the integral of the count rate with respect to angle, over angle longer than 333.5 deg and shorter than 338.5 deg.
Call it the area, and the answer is 10.8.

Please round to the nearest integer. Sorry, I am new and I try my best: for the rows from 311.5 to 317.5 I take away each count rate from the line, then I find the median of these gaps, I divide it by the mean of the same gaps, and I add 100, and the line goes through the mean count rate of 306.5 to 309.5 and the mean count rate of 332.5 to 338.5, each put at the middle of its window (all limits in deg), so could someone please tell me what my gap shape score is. 102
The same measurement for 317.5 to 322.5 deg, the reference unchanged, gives 105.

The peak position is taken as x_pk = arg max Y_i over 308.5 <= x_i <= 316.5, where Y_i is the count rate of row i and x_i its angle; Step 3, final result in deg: 316.0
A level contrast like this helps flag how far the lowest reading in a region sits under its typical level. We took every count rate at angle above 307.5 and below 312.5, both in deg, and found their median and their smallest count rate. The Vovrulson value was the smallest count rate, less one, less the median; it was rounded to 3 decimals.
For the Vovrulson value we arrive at -1.070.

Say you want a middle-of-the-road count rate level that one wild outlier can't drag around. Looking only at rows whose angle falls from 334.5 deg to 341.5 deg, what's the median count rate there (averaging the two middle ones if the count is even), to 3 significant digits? 2.14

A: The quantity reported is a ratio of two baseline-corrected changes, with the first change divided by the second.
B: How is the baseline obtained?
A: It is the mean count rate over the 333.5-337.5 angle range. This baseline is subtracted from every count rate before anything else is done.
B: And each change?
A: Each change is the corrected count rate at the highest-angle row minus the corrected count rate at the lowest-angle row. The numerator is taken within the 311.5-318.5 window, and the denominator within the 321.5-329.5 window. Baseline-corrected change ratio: 12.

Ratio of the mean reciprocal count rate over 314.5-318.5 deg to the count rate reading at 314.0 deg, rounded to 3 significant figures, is 0.244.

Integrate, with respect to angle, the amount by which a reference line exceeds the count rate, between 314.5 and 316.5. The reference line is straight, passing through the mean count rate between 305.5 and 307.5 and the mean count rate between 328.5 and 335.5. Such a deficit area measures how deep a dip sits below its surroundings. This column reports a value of -0.03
